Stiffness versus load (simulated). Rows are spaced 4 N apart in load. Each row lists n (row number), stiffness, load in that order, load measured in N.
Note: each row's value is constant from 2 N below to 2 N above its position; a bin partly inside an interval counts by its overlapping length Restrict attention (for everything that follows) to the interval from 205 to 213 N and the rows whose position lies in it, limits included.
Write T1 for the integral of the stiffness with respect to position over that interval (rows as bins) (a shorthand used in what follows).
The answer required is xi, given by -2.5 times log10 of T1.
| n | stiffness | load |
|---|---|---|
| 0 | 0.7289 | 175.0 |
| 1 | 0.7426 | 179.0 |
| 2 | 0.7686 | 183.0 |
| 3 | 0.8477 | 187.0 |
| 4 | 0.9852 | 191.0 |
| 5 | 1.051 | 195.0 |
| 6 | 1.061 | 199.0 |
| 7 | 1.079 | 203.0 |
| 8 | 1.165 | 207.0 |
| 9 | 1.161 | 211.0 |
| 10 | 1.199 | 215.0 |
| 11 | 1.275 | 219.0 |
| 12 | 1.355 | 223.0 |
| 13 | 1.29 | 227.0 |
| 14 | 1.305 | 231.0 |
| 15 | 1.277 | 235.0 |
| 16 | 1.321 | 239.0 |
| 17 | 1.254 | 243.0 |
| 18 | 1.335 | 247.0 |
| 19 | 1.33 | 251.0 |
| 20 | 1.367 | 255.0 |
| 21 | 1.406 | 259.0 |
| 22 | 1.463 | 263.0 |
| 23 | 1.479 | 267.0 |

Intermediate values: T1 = 9.3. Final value -2.42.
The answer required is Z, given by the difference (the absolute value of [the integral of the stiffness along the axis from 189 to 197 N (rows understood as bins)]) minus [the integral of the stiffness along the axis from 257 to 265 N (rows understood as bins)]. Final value -3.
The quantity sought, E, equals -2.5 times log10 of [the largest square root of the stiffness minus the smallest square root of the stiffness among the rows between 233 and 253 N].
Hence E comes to 3.6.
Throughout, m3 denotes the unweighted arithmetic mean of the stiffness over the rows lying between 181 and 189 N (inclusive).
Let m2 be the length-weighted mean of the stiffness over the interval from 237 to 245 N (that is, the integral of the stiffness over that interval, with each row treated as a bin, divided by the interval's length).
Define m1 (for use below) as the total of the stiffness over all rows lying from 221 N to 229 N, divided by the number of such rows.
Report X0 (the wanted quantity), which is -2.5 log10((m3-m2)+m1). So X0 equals 0.19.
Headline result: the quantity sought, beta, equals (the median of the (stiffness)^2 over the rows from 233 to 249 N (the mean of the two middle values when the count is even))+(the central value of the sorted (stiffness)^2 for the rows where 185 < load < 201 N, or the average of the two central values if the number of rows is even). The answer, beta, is 2.7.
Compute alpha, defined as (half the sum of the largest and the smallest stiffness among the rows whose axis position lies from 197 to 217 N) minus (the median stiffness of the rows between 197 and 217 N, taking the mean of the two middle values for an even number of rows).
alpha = -0.031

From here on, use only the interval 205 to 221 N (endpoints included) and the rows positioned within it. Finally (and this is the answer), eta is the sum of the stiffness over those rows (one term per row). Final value 4.8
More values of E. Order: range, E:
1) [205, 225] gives 2.7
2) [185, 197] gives 2.5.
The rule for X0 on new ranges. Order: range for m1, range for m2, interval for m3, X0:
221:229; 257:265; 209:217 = -0.07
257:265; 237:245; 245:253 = -0.43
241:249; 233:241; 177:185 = 0.31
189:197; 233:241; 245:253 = -0.05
